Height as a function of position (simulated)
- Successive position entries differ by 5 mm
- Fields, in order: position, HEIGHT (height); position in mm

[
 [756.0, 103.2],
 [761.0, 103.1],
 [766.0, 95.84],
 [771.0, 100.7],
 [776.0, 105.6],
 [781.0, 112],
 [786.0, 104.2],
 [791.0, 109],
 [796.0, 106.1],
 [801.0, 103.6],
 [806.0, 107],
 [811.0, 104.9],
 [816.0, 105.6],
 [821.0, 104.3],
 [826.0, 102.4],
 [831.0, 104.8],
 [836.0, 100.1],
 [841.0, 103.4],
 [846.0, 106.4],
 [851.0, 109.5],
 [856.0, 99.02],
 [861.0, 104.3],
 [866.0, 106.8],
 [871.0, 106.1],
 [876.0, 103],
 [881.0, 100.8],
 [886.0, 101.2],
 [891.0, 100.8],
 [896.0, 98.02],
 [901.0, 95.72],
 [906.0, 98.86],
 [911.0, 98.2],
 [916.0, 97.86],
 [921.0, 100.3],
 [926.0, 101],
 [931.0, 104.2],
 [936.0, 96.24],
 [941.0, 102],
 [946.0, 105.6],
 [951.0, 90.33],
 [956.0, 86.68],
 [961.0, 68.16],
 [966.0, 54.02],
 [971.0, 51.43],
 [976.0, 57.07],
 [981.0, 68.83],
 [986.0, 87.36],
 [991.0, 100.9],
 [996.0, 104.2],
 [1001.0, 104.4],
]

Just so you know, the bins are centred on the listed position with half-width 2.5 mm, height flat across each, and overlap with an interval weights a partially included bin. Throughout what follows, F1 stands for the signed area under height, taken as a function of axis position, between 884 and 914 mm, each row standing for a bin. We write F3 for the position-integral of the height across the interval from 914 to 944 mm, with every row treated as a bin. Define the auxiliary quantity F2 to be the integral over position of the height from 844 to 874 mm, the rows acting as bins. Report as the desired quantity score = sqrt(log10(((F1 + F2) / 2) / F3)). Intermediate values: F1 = 2962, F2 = 3159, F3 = 3012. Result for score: 0.08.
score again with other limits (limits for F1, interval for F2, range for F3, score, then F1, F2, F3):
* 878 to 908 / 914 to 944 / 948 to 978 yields 0.40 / 2979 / 3012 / 2063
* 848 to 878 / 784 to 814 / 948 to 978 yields 0.43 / 3145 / 3175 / 2063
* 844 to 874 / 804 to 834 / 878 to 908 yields 0.16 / 3159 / 3142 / 2979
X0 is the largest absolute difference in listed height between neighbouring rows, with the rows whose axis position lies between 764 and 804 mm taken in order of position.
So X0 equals 8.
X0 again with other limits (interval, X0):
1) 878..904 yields 3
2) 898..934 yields 3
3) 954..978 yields 19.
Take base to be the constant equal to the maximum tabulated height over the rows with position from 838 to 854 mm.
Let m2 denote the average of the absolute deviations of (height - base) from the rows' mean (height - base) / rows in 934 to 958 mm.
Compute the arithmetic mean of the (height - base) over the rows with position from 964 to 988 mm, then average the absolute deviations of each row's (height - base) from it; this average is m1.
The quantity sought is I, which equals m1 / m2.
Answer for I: 1.9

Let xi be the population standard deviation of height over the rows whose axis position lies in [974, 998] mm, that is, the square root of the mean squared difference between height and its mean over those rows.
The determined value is 18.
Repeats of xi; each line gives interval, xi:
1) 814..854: 3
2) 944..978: 19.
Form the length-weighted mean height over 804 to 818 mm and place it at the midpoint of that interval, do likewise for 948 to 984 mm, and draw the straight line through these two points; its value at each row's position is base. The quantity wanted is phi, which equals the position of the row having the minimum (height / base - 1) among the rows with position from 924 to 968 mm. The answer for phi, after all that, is 966.0 mm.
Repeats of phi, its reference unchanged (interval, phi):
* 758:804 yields 766.0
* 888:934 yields 901.0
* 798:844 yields 801.0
